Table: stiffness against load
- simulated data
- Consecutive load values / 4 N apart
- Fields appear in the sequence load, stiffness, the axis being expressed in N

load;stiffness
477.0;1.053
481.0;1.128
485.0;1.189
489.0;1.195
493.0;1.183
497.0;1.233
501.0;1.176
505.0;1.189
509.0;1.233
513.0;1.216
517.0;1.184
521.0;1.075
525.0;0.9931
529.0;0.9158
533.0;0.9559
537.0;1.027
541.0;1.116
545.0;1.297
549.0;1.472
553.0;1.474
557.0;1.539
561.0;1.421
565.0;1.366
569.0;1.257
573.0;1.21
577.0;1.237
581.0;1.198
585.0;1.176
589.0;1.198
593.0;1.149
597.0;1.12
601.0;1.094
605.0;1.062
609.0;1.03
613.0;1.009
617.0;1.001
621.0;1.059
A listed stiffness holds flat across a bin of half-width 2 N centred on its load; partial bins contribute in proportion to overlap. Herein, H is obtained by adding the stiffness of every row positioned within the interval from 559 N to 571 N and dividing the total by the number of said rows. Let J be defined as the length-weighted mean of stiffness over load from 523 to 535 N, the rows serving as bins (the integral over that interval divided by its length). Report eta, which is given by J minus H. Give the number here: -0.39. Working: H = 1.3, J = 0.95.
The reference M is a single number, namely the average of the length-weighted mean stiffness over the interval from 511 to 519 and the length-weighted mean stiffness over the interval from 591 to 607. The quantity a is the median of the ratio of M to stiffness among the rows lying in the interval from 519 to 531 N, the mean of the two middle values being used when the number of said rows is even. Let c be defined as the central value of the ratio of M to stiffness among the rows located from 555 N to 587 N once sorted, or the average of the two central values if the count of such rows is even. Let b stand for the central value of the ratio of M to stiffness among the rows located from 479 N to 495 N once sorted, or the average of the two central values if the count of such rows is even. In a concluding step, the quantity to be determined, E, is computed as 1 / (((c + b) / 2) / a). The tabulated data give 1.22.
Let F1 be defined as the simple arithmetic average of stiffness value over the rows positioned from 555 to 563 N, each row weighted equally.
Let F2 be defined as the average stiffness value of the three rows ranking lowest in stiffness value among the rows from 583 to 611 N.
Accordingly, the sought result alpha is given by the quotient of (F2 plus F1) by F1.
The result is 1.7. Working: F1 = 1.5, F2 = 1.06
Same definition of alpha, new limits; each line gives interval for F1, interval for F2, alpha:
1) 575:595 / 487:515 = 2.0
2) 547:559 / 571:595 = 1.8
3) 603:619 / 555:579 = 2.2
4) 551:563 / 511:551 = 1.6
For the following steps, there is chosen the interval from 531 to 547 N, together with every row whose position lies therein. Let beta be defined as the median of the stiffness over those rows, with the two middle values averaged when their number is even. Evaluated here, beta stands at 1.07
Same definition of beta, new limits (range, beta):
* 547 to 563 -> 1.47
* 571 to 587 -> 1.20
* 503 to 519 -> 1.20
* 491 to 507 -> 1.19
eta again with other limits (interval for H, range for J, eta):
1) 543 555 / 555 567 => 0.03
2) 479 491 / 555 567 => 0.27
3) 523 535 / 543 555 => 0.46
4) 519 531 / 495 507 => 0.20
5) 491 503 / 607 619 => -0.18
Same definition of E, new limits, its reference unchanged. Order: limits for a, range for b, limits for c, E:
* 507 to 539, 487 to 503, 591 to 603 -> 1.10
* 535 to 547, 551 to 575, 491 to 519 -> 1.15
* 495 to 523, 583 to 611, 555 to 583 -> 1.00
